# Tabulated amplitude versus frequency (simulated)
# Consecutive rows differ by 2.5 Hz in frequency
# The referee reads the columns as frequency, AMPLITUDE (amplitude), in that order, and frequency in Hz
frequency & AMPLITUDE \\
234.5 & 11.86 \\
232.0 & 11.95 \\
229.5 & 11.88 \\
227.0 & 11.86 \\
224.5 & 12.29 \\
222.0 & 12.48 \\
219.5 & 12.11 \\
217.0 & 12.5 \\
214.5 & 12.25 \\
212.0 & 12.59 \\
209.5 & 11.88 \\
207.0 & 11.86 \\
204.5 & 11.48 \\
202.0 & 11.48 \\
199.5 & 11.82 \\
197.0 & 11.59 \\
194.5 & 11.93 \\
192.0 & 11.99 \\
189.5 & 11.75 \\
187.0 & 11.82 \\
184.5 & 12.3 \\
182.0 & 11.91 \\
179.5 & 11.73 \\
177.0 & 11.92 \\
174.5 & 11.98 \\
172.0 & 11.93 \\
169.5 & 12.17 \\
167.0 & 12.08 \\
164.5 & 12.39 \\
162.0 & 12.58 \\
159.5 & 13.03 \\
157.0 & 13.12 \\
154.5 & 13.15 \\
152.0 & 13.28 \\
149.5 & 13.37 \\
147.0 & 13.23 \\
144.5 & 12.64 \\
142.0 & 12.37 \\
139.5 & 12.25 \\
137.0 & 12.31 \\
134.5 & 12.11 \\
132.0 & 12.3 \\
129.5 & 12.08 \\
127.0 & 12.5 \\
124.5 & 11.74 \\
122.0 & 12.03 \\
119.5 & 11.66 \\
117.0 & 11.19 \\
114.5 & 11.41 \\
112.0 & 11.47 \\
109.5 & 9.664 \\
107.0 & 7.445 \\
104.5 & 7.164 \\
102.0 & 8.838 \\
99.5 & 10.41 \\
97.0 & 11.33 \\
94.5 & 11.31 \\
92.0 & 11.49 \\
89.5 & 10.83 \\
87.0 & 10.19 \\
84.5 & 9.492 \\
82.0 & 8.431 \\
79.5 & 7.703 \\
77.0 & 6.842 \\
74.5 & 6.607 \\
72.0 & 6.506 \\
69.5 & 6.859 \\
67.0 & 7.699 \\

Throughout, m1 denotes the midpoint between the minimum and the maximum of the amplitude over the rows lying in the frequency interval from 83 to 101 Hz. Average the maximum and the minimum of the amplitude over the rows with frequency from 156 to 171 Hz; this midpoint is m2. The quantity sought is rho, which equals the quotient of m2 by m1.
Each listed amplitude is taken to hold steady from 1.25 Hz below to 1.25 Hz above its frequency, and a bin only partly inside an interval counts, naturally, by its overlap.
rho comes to 1.2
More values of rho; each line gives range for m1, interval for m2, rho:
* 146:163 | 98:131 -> 0.8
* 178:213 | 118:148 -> 1.0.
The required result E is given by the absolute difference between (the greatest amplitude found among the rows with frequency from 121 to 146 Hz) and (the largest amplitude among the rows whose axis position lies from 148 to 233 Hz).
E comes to 0.73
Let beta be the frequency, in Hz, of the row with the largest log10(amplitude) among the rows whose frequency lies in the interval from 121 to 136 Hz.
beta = 127.0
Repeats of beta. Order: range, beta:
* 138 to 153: 149.5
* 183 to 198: 184.5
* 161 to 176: 162.0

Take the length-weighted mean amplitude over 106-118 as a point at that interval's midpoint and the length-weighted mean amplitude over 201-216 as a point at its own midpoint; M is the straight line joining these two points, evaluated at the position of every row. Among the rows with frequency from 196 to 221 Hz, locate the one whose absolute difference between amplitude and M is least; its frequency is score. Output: 219.5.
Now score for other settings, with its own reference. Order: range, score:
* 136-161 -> 139.5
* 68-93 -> 84.5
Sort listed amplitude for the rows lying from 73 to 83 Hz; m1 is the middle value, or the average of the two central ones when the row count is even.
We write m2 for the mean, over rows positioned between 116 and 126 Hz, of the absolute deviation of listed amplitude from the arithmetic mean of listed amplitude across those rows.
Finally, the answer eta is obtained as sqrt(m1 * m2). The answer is 1.30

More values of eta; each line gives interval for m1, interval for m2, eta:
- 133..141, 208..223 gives 1.65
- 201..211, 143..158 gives 1.40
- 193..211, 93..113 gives 4.11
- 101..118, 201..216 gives 1.79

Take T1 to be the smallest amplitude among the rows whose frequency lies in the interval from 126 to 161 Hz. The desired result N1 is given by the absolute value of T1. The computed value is 12.1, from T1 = 12.08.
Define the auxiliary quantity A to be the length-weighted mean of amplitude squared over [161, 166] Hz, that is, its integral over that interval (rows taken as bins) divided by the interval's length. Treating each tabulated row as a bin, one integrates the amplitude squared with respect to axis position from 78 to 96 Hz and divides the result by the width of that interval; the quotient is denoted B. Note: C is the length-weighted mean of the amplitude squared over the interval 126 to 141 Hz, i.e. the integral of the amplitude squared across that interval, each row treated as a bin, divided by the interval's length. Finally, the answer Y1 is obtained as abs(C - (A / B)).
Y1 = 149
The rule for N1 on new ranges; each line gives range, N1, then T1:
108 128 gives 9.7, 9.664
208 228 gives 11.9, 11.86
